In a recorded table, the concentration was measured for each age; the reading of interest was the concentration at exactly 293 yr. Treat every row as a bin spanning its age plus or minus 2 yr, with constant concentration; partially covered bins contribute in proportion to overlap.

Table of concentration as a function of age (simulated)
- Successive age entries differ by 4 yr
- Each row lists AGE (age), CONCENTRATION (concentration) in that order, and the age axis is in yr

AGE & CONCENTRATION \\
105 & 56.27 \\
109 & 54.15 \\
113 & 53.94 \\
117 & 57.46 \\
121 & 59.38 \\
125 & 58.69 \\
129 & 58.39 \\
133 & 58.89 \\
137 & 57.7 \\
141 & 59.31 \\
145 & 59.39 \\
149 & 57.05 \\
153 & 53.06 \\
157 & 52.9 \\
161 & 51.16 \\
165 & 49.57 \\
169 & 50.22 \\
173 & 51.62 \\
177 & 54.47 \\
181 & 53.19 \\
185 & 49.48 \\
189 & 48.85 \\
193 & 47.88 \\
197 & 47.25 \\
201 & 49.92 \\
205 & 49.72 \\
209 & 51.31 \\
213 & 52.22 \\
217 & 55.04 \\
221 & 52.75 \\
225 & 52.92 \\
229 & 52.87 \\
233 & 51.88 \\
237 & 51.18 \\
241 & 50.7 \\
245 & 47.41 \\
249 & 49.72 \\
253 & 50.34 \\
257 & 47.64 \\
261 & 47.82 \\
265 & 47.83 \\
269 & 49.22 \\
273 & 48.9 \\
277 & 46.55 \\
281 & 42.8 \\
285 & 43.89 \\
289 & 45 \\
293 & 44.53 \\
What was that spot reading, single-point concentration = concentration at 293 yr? 44.53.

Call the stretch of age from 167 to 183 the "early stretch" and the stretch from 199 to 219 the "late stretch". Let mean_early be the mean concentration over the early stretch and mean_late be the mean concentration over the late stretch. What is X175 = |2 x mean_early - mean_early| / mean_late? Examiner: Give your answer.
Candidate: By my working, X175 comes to 1.01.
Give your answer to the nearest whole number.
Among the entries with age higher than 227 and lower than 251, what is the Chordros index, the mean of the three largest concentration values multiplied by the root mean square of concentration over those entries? 2633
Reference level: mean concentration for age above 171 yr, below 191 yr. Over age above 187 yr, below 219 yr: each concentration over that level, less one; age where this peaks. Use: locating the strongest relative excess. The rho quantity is 217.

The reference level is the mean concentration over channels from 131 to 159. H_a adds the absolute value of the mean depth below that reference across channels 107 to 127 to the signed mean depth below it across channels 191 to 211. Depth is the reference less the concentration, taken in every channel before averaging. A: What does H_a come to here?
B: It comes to 7.9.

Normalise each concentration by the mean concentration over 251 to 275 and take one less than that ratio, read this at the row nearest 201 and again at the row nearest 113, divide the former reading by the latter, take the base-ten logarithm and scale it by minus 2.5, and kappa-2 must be 1.5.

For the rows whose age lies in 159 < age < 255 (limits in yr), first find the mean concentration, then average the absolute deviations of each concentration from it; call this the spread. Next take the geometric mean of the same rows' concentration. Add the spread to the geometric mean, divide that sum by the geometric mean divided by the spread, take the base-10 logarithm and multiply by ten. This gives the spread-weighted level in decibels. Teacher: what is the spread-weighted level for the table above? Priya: 2.3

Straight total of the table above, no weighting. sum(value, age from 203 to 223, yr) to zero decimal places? 261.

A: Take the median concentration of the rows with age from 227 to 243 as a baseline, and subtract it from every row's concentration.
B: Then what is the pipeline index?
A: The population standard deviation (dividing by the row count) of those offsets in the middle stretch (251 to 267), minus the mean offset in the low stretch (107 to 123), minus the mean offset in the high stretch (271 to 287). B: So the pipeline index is 2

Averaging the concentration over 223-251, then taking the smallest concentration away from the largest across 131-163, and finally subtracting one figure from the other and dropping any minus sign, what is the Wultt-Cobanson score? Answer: 42.7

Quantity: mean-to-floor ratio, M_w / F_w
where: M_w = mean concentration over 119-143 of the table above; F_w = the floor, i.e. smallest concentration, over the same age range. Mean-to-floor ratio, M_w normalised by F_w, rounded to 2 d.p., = 1.02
